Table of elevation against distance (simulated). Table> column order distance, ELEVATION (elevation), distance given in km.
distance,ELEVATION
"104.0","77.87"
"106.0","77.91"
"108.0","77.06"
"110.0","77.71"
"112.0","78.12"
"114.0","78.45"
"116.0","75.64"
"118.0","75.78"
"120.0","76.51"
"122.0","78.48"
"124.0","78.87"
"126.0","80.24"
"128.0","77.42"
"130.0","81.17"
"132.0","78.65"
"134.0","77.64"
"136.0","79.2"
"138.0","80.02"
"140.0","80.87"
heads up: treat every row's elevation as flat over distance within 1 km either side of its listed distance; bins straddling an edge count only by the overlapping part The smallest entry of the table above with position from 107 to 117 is 75.64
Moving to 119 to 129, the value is 76.51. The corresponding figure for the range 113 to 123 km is 75.64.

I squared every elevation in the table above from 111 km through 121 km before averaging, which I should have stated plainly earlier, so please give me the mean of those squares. 5915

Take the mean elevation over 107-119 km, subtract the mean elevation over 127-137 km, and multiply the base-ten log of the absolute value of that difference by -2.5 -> -0.57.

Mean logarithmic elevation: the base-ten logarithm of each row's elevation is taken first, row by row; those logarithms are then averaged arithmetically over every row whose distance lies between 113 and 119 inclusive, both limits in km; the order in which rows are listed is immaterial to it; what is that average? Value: 1.88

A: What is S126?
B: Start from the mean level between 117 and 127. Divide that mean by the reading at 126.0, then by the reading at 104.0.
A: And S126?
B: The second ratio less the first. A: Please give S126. 0.030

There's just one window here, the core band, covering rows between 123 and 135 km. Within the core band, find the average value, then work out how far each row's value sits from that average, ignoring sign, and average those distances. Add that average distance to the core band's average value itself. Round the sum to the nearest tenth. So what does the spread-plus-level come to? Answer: 80.1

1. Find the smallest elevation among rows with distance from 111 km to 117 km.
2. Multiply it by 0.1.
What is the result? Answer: 7.56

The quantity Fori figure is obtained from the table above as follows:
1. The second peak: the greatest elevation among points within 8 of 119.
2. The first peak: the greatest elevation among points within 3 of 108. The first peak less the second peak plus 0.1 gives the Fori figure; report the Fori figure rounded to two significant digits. -2.2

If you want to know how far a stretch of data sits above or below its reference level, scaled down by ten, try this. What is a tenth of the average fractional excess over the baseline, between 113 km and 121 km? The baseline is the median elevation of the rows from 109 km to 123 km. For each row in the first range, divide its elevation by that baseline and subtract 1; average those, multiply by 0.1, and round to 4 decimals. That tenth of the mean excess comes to -0.0014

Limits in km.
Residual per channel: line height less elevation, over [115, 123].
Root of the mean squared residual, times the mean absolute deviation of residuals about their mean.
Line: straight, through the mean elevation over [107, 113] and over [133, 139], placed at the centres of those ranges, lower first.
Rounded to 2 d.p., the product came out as 1.56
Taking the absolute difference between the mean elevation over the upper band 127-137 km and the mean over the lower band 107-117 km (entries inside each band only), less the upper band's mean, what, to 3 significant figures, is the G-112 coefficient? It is -77.4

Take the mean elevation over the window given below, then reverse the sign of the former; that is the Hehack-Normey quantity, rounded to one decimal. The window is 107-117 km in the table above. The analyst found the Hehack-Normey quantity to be -77.4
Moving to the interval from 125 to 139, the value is -79.2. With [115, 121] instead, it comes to -76.0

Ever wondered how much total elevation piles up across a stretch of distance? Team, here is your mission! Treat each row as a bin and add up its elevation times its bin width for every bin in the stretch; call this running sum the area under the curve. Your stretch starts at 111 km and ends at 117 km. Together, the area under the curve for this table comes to 464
